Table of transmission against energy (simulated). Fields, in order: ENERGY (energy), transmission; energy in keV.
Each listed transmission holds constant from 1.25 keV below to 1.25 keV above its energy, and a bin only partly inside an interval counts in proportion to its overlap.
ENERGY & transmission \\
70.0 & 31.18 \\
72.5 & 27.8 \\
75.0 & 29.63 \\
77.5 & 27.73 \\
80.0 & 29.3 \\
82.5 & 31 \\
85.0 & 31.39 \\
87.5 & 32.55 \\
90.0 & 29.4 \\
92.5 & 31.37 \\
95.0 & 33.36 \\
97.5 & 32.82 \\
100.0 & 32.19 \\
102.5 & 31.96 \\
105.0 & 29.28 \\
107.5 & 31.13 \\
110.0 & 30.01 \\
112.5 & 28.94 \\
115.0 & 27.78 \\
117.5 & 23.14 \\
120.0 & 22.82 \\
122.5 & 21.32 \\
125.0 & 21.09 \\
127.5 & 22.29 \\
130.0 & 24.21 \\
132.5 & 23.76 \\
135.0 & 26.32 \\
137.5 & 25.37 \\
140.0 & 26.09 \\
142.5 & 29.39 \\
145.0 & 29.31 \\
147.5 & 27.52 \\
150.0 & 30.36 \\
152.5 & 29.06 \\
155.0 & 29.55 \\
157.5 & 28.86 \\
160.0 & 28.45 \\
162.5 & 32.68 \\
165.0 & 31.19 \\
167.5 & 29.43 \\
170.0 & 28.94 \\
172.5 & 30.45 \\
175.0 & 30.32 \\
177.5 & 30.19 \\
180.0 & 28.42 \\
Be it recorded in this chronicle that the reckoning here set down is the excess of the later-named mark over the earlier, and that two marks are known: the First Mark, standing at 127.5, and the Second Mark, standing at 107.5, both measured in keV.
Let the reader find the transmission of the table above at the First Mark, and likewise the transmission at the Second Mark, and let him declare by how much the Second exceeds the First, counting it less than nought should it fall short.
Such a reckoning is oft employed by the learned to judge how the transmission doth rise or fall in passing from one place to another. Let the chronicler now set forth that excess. 9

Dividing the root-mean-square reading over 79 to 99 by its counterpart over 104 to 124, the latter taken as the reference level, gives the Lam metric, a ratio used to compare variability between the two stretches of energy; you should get 1.16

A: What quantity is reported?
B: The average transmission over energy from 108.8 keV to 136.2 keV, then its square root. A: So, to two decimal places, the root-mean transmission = 4.97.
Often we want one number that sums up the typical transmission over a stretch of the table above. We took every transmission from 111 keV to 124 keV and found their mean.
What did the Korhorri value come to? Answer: 25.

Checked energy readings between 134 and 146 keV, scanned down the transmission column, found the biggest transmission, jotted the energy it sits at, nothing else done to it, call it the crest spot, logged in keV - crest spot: 142.5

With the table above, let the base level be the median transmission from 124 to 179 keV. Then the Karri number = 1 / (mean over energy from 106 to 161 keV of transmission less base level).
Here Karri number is -0.4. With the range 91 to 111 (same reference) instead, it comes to 0.4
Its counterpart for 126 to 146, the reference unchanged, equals -0.3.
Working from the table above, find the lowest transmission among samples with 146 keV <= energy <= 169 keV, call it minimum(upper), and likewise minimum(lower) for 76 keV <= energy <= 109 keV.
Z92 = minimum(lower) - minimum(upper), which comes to 0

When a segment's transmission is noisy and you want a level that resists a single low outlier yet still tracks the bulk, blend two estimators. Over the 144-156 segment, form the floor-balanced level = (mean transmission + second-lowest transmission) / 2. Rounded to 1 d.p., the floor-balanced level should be 29.1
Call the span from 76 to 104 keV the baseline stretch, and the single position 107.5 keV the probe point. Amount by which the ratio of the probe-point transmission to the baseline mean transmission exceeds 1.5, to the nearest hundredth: -0.50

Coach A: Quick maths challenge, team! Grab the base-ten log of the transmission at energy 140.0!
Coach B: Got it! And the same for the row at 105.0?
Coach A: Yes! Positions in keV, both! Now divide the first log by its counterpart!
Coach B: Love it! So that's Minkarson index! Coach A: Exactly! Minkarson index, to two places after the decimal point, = 0.97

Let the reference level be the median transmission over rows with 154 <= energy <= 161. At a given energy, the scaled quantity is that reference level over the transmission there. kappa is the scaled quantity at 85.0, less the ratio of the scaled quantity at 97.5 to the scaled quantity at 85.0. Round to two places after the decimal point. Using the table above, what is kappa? -0.04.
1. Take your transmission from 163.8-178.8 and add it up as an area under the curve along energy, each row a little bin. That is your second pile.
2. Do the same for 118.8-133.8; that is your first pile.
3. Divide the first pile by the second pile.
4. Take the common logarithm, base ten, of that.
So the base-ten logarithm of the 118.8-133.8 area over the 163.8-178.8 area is -0.12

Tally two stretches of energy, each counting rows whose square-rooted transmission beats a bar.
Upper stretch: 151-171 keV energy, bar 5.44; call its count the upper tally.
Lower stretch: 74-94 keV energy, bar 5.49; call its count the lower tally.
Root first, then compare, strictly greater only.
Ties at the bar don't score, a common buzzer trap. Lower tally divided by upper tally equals 2.0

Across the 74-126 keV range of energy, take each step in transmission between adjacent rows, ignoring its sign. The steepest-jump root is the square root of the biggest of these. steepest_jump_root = 2.15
